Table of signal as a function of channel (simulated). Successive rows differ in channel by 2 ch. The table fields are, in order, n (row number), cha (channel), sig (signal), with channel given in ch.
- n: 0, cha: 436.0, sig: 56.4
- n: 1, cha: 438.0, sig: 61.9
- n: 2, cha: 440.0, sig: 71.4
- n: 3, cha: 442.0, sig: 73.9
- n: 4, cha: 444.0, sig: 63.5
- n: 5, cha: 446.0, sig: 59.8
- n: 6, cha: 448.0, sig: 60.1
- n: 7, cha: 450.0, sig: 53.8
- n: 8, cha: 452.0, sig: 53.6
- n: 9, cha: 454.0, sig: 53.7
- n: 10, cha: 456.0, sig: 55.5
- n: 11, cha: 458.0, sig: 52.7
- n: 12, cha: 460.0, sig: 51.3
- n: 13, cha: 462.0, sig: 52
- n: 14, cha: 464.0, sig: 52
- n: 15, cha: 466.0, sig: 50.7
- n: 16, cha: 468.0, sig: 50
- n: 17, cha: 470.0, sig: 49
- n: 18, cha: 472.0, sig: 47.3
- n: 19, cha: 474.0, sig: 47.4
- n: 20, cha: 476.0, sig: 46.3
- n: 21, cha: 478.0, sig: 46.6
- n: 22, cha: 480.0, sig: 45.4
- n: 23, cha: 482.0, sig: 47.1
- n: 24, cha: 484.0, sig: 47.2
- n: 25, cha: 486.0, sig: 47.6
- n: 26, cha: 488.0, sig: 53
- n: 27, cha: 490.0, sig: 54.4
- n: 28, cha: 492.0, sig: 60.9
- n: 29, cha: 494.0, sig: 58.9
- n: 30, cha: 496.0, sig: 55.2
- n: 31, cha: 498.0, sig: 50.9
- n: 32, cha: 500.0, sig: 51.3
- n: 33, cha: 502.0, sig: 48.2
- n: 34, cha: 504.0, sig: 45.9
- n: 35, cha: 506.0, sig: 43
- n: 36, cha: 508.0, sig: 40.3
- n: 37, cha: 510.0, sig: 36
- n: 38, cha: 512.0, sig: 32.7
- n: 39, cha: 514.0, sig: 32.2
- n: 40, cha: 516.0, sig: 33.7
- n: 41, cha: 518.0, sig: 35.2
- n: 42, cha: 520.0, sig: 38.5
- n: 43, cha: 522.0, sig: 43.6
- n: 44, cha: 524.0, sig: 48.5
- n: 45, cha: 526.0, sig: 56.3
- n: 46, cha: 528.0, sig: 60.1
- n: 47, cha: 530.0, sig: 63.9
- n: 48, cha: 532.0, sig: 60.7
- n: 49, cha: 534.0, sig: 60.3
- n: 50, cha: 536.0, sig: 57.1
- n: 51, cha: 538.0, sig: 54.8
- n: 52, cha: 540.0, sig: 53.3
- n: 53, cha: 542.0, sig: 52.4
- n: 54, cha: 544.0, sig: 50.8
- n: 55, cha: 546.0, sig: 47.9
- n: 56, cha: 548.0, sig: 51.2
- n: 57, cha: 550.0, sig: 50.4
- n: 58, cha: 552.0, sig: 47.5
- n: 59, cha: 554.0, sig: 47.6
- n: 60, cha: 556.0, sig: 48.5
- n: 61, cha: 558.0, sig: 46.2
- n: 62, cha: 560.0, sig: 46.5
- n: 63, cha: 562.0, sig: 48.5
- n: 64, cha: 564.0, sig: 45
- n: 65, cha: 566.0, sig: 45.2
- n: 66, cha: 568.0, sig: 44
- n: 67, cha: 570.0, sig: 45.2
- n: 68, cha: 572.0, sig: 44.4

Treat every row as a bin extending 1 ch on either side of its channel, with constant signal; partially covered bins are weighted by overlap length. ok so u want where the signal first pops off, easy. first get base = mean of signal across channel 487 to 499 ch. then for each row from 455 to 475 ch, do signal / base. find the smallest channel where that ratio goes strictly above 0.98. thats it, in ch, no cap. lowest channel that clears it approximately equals 456.0 ch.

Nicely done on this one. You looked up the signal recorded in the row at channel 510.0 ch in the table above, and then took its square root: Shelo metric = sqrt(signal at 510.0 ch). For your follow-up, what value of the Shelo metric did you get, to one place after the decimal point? 6.0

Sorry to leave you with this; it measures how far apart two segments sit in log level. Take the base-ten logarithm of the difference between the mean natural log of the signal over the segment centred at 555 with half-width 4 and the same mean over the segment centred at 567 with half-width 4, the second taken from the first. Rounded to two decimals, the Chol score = -1.25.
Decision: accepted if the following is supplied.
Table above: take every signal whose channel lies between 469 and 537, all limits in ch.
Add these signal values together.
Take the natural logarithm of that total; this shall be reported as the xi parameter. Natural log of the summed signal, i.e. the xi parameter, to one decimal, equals 7.4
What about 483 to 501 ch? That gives 6.2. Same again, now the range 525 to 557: 6.8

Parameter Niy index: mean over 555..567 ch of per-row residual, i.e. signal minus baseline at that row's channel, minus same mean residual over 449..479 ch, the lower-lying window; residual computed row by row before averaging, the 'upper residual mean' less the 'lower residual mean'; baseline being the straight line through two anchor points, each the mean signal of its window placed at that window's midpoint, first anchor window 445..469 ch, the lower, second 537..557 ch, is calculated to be -1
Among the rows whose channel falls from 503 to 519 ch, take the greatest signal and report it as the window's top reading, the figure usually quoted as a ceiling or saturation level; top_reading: 45.9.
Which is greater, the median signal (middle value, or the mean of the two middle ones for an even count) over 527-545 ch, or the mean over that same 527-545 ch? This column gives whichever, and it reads 57.1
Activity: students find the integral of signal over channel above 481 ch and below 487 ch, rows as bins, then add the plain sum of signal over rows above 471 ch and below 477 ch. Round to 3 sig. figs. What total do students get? 425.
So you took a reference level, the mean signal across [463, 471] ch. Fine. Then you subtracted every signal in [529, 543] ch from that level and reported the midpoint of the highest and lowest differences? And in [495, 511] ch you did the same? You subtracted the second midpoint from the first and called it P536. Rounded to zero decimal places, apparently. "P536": -13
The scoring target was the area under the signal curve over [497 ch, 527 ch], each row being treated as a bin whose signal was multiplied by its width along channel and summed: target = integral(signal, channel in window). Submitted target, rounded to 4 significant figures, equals 1273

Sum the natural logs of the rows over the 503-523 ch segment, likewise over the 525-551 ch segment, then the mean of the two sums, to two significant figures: 44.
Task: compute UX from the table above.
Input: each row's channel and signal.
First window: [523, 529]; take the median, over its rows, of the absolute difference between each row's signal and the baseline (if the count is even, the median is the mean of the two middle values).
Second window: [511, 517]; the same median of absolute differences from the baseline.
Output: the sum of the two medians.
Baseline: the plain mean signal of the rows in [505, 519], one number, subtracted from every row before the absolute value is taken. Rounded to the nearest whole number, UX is 24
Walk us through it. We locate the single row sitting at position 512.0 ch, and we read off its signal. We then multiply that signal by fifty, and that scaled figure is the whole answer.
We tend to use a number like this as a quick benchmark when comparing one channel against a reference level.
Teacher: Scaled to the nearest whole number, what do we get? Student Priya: 1635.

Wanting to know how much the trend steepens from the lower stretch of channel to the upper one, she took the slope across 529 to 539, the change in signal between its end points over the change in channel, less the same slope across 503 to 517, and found -0.1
